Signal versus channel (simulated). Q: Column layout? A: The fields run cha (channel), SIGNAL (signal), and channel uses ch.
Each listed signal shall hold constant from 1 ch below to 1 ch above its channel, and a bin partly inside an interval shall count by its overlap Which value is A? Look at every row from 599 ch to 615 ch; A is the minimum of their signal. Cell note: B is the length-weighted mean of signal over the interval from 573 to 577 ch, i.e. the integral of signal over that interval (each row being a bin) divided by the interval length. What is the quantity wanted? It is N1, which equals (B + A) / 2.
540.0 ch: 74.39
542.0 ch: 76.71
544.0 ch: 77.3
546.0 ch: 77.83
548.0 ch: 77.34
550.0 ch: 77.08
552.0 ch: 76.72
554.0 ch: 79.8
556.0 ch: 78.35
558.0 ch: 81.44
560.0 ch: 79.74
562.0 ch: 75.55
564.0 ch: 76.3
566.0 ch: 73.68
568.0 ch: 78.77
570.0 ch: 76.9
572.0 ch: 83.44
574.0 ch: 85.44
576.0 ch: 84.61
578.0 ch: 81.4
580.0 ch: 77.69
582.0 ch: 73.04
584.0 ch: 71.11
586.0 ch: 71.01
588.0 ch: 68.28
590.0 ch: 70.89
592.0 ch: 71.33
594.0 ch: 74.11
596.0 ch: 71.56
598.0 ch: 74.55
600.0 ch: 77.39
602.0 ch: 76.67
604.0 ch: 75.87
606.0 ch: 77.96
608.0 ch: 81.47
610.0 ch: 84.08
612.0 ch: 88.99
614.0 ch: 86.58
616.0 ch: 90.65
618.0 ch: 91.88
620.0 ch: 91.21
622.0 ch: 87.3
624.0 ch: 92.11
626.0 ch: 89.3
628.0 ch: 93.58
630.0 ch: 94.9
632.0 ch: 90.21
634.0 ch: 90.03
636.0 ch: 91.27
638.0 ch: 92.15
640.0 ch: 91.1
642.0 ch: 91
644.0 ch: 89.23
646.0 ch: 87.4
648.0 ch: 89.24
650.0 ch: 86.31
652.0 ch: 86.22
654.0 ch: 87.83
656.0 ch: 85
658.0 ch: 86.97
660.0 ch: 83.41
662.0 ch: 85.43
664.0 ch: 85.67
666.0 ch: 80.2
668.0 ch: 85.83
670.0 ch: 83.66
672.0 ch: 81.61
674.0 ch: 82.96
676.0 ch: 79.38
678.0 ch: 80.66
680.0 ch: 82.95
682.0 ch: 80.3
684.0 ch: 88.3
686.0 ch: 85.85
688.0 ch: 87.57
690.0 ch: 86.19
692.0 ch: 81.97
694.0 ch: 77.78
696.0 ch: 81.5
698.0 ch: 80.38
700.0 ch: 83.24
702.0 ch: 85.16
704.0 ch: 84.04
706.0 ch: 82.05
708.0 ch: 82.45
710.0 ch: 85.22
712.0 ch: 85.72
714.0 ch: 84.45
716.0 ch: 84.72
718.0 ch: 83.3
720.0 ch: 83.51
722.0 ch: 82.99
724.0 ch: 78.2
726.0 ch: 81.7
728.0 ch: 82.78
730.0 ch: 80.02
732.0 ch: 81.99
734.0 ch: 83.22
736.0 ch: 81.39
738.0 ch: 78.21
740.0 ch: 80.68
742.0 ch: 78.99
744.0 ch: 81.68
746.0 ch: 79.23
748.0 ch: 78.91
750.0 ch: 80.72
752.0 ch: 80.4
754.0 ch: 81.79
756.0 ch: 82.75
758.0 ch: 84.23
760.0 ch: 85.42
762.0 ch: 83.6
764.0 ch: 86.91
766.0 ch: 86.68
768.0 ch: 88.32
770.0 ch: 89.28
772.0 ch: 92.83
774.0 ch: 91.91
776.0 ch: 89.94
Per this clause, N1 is 80.4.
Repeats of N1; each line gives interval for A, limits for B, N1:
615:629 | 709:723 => 85.8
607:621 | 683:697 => 82.8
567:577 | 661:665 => 81.2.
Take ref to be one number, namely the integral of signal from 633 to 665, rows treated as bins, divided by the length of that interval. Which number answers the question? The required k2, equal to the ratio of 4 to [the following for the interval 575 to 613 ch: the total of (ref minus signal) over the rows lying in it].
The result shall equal 0.02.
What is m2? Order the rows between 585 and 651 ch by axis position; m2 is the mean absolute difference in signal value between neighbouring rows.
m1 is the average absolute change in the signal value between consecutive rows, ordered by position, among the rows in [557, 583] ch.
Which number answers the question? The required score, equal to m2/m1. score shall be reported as 0.74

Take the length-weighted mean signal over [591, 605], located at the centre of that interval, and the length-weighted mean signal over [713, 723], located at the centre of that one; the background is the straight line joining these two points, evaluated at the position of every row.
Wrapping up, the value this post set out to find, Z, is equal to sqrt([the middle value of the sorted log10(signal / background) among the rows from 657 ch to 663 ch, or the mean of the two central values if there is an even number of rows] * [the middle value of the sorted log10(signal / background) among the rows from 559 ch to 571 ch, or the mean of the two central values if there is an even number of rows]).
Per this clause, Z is 0.029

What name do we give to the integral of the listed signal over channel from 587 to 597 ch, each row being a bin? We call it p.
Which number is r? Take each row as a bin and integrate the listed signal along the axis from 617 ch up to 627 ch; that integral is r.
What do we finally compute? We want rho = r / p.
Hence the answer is 1.27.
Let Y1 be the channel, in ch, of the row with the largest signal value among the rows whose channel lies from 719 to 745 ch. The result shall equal 720.0 ch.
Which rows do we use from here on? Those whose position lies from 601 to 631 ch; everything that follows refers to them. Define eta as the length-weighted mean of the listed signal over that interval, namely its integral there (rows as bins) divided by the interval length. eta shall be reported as 87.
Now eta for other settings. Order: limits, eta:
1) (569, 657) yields 83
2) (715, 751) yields 81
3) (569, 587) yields 78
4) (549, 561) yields 79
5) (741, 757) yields 81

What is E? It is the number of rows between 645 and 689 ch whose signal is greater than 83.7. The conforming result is 13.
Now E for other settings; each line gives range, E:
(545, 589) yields 2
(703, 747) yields 5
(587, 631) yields 11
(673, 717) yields 10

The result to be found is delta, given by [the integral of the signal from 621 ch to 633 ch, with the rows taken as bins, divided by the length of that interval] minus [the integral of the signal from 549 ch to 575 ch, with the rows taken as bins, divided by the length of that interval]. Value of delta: 13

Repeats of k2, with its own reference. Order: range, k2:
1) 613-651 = -0.09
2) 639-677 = 0.09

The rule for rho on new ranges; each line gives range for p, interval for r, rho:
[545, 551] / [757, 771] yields 2.60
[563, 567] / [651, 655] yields 1.16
